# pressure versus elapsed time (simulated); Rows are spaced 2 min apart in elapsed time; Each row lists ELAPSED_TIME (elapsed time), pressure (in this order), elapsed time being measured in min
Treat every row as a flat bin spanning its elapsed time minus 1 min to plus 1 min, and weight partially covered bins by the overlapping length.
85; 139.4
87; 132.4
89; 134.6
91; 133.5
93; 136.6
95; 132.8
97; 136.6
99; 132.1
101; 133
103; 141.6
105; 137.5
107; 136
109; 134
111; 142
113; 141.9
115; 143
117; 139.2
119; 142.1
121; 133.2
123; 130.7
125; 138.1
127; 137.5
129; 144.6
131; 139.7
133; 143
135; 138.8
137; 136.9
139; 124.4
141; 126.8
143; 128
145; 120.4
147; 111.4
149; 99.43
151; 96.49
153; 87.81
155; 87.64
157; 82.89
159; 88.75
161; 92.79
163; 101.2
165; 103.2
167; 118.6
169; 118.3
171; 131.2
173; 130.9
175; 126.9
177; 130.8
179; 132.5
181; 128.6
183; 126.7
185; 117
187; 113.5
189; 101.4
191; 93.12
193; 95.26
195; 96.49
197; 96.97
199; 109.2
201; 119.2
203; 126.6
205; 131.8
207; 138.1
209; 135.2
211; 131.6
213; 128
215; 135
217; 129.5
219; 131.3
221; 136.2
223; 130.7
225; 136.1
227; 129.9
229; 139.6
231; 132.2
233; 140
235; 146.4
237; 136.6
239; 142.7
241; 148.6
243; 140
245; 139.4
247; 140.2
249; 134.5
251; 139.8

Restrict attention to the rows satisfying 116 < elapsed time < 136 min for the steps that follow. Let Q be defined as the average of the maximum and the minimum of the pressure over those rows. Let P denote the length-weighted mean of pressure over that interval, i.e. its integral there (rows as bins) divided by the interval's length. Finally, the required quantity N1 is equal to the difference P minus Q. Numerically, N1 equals 1.0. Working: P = 139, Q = 138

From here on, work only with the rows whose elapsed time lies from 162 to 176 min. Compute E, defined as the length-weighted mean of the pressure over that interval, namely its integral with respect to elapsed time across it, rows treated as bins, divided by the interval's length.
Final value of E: 119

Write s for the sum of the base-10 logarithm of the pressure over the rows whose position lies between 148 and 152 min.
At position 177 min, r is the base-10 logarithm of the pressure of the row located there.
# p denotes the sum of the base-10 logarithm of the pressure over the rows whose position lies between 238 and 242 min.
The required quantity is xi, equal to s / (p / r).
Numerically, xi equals 1.95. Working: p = 4.33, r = 2.12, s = 3.98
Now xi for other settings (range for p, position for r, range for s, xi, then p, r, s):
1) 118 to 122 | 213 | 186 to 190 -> 2.00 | 4.28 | 2.11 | 4.06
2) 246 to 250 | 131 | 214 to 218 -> 2.13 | 4.28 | 2.15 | 4.24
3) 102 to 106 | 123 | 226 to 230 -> 2.10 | 4.29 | 2.12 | 4.26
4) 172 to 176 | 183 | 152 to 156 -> 1.94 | 4.22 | 2.10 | 3.89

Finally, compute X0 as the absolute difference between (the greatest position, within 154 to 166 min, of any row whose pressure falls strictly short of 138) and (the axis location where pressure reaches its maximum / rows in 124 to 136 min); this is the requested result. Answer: 36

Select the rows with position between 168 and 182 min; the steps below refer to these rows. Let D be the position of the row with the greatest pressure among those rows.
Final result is 179 min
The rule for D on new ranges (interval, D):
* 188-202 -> 201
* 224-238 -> 235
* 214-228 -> 221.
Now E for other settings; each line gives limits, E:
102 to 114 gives 139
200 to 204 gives 123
